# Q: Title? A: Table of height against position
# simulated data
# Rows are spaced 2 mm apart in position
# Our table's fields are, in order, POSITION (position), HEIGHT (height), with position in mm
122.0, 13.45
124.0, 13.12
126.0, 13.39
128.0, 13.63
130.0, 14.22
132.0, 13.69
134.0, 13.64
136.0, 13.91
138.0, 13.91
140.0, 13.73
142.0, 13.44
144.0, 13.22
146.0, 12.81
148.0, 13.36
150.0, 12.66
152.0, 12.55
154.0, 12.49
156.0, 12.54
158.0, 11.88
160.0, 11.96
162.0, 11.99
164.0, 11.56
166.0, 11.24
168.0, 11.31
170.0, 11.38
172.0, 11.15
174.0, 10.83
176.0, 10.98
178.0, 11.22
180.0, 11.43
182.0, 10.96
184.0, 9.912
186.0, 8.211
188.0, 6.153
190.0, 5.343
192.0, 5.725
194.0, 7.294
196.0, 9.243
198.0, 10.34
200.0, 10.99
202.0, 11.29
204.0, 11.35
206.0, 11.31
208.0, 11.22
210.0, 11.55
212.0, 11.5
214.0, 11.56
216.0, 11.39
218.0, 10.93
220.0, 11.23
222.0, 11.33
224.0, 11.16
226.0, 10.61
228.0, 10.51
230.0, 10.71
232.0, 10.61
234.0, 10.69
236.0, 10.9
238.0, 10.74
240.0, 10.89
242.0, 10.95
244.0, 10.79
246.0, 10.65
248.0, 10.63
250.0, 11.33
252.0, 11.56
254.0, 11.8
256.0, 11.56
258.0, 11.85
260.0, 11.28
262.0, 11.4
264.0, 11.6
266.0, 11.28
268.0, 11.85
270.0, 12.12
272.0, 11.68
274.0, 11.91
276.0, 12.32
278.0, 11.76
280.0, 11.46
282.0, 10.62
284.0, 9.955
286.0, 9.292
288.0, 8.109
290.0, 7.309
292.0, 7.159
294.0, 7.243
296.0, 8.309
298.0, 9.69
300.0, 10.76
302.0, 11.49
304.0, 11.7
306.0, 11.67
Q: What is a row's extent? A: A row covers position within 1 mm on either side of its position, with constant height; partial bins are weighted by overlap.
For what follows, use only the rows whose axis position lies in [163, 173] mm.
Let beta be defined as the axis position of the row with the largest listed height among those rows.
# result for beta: 164.0 mm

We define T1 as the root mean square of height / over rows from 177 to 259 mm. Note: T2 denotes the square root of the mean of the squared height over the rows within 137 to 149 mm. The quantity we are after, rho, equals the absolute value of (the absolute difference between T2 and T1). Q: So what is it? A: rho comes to 2.8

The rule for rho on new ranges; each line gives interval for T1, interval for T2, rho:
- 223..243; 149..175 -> 1.0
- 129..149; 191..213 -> 3.3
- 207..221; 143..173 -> 0.8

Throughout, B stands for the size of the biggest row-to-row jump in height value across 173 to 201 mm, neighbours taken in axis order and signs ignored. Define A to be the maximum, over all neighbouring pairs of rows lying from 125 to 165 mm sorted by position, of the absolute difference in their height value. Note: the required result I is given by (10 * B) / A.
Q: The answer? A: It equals 29.4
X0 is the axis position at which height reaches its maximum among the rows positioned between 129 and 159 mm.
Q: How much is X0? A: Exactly 130.0 mm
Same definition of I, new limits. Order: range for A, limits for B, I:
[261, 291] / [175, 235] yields 17.4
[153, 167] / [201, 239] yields 8.3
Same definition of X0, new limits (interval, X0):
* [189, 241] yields 214.0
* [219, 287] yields 276.0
